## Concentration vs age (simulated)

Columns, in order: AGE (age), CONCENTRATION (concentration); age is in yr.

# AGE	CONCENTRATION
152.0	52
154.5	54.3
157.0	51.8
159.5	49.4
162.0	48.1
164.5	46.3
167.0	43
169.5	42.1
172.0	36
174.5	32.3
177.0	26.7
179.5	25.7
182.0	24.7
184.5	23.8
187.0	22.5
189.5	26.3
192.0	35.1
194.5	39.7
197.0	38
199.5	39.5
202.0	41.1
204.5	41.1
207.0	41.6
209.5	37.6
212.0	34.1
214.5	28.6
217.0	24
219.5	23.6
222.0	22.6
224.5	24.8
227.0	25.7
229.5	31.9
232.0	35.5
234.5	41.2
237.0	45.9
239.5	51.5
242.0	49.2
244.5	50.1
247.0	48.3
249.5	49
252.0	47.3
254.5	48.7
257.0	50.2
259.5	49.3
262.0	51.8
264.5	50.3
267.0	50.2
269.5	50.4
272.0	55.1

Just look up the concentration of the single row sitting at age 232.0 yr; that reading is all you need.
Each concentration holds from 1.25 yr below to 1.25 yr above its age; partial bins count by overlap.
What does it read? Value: 35.5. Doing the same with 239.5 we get 51.5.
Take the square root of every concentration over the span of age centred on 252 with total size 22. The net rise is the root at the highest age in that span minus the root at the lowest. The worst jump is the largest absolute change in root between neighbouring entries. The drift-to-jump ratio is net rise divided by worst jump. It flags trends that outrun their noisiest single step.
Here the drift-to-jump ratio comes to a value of 1.0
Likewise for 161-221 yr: -2.6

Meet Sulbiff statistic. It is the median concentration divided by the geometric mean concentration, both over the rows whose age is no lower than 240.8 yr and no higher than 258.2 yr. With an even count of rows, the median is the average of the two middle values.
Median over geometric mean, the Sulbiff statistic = 1.00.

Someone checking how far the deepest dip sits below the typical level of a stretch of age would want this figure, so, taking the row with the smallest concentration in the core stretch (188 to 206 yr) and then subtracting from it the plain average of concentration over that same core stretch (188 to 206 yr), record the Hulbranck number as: -11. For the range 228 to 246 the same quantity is -12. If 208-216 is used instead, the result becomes -5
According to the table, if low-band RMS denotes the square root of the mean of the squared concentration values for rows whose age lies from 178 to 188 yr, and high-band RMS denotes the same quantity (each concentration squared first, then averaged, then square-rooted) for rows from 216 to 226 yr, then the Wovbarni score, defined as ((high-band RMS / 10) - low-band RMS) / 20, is -1.09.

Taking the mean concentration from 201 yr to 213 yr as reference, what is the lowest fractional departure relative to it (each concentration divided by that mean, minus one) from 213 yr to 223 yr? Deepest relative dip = -0.42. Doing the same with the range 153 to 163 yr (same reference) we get 0.23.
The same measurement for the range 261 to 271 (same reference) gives 0.28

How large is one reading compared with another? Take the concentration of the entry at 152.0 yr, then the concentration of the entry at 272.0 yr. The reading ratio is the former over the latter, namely 0.94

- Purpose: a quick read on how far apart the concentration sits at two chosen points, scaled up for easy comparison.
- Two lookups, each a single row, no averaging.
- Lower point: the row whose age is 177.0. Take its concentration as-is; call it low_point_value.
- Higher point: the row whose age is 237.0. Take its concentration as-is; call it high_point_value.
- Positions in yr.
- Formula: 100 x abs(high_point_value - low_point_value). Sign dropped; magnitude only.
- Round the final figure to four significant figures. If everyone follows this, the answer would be 1920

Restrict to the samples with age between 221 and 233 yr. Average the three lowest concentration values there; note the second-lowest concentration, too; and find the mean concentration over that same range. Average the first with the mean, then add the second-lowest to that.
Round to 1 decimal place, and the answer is 51.0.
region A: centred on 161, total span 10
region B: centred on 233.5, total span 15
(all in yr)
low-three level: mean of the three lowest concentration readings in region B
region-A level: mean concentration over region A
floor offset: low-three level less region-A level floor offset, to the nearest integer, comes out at -18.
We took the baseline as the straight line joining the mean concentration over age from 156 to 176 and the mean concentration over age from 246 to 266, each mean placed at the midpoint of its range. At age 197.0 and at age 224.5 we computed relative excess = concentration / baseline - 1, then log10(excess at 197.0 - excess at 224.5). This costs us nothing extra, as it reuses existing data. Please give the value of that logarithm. -0.51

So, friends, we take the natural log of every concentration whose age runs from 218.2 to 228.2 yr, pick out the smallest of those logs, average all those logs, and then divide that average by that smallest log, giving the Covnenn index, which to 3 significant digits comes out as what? 1.02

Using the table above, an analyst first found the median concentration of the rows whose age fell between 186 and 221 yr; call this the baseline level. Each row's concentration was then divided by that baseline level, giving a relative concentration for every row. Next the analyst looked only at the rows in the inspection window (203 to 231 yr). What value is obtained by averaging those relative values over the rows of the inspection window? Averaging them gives 0.84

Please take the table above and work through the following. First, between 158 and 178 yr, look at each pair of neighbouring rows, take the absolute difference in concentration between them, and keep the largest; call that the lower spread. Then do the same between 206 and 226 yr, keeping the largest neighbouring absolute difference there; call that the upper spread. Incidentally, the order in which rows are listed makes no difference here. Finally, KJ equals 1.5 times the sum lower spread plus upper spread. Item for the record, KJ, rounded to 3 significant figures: 17.4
